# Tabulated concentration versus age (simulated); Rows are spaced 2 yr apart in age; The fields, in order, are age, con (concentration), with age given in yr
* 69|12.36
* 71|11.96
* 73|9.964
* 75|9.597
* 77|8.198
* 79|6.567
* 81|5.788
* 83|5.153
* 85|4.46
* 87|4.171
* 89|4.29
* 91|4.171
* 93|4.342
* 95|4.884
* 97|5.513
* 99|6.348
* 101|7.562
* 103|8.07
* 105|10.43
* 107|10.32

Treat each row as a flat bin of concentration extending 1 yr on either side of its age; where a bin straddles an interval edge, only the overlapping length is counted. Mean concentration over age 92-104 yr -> 6.1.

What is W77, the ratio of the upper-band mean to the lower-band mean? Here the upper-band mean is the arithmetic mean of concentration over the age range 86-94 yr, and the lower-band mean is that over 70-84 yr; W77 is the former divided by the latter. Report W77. 0.52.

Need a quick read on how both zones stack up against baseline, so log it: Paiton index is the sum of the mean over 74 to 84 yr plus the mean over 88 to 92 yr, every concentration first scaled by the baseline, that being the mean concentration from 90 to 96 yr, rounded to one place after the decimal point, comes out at 2.5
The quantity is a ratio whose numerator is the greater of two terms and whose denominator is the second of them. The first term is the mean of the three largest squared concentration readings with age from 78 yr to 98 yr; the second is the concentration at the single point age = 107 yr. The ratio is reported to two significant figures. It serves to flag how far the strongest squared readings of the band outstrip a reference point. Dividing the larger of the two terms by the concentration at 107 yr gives 3.5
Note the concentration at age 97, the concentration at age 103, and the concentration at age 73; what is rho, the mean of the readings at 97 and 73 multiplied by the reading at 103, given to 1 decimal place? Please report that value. 62.4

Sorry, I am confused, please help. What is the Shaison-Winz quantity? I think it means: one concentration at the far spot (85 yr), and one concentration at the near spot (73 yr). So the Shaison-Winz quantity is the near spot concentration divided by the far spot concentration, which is 2.2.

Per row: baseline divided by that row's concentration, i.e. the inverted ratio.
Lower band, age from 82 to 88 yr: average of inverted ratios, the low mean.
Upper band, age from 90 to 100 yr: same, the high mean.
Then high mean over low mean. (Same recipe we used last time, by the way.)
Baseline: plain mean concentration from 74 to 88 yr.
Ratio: 0.9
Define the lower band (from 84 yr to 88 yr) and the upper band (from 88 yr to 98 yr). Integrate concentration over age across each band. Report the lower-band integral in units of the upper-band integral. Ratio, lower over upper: 0.4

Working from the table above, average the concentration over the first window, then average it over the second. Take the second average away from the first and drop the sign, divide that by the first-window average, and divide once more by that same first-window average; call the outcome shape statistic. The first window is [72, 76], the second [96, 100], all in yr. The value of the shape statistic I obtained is 0.040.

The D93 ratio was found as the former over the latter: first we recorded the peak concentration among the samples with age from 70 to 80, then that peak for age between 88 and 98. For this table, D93 2.2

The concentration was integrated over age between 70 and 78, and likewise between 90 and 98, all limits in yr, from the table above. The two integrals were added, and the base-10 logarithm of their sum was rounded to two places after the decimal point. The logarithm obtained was 2.07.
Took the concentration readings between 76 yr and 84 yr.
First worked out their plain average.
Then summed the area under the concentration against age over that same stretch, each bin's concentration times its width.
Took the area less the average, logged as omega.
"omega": 45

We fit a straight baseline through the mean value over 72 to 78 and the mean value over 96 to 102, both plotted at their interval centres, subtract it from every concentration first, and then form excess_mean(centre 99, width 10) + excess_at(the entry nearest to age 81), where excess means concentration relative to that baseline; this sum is -2.8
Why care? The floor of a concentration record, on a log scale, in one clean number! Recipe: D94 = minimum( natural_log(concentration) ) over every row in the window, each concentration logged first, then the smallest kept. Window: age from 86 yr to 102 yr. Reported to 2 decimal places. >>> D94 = 1.43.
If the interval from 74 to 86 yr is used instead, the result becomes 1.50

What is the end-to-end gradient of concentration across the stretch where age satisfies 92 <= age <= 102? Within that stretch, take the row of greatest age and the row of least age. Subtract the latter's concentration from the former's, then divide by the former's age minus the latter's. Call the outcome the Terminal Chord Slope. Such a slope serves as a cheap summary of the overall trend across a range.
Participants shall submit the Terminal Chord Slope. 0.4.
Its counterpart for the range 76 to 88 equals -0.4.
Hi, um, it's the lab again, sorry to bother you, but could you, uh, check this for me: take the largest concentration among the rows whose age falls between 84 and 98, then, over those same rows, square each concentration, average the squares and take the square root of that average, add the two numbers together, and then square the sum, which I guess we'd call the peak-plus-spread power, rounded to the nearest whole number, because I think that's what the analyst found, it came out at 102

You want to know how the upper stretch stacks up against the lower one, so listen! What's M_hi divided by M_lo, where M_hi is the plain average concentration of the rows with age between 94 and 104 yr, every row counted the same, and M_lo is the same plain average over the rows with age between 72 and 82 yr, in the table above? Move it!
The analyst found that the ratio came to 0.81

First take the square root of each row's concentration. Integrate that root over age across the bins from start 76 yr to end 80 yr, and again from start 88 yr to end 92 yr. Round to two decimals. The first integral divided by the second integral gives 1.32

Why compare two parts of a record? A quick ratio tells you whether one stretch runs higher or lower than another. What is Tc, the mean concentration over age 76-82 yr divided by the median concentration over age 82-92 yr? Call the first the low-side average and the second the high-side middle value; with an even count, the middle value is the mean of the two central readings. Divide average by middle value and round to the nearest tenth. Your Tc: 1.6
